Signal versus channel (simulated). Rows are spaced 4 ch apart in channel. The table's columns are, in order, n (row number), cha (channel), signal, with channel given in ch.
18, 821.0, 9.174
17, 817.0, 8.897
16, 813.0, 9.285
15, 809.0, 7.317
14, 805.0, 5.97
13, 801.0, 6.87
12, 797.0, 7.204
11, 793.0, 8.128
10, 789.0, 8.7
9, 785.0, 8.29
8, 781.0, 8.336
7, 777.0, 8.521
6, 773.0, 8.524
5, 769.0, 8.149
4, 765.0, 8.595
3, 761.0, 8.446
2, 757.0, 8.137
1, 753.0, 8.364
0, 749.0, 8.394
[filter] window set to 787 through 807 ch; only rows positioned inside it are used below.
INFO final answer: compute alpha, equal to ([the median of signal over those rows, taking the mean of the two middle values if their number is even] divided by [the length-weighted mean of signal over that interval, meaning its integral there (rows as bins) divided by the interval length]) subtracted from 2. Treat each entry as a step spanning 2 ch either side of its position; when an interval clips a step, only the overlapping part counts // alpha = 1.02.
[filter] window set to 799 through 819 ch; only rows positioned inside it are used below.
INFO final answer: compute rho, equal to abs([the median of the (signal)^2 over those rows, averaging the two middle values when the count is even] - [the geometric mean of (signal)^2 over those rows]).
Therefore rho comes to 3.7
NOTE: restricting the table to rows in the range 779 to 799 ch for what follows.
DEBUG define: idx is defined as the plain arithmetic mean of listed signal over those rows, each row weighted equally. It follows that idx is 8.13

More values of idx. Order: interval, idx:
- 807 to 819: 8.50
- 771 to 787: 8.42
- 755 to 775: 8.37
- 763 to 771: 8.37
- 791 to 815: 7.46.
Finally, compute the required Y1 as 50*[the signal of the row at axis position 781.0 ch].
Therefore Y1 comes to 417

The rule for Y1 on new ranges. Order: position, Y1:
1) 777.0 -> 426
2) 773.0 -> 426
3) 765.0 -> 430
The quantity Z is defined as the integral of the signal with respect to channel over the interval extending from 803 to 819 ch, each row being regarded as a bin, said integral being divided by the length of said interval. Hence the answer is 7.9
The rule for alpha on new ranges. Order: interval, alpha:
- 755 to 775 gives 0.99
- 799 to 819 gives 1.05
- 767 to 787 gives 1.00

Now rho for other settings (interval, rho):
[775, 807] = 8.2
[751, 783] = 0.4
